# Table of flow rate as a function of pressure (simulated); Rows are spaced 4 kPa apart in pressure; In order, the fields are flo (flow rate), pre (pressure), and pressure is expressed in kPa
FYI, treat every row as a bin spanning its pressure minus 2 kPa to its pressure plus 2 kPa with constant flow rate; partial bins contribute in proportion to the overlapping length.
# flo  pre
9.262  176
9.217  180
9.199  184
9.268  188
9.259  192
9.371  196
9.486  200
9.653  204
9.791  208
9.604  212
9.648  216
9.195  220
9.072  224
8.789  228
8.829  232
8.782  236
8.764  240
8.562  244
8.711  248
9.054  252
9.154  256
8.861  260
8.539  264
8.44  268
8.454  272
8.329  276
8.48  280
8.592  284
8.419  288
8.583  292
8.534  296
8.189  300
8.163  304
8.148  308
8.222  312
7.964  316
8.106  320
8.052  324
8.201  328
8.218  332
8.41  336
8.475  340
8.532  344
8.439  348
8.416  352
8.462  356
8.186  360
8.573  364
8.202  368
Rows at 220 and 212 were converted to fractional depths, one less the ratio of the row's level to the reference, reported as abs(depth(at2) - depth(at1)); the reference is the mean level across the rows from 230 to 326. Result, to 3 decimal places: 0.048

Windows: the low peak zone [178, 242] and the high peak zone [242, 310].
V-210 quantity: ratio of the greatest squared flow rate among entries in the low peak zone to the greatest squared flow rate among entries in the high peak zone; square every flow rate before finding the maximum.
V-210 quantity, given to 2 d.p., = 1.14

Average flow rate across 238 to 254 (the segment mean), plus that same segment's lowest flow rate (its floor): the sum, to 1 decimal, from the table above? 17.3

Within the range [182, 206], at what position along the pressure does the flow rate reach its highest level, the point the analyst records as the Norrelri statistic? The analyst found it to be 204 kPa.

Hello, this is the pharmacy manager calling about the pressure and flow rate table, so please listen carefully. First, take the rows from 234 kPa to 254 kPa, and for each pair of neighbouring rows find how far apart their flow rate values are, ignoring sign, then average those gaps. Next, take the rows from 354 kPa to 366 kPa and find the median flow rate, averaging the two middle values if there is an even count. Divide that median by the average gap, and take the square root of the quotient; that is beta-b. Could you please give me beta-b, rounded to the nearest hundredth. 6.89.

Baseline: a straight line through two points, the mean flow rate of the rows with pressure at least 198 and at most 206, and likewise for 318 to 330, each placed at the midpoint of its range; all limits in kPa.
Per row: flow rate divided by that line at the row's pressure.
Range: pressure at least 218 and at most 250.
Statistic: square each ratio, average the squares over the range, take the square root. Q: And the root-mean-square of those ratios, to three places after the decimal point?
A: 0.962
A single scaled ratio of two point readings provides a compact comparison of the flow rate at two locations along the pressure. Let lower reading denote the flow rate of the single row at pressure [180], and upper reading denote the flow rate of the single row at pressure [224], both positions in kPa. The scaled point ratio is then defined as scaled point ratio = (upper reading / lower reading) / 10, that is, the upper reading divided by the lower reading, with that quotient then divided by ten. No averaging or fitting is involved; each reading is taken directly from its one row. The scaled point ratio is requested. 0.098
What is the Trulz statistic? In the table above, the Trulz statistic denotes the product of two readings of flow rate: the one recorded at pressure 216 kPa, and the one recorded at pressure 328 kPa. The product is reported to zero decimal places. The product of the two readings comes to 79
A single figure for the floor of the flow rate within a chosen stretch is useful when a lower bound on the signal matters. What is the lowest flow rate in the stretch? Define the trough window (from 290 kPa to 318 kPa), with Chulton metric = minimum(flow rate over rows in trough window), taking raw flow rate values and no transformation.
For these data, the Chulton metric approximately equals 7.964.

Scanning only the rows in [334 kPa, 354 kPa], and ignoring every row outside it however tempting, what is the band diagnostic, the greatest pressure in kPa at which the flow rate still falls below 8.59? 352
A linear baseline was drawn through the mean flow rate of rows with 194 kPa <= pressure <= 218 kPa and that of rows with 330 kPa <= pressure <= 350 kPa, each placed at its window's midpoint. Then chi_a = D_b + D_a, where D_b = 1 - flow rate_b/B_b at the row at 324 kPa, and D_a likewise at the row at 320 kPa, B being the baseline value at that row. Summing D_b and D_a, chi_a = 0.12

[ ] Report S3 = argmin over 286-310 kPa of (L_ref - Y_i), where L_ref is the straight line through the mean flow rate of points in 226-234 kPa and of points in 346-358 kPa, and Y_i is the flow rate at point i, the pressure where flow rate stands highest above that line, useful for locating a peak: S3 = 292 kPa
